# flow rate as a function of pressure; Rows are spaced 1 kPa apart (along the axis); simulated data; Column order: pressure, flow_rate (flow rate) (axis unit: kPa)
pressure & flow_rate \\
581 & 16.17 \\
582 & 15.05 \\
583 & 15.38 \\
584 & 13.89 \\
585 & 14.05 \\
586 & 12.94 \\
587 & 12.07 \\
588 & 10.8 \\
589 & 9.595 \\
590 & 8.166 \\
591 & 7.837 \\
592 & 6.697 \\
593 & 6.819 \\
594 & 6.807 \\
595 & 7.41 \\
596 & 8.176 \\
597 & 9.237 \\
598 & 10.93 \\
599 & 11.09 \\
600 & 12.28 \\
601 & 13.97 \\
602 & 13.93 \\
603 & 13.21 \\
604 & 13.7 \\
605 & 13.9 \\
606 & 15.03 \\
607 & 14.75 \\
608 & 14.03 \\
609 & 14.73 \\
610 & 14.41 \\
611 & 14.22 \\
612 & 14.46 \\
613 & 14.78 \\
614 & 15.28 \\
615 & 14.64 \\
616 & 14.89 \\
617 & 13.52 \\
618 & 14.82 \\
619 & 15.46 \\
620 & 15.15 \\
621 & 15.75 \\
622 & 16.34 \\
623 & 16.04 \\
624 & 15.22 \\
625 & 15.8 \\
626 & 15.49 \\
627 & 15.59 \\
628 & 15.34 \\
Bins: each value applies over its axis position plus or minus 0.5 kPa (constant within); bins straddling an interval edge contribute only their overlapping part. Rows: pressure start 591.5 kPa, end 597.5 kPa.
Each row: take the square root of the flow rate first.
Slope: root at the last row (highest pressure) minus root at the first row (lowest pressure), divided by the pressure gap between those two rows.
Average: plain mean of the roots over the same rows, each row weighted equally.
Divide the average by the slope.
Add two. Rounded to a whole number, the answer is 32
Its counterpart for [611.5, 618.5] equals 490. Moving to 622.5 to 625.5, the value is -261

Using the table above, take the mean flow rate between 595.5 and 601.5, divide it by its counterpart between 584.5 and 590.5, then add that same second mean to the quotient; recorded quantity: 12.2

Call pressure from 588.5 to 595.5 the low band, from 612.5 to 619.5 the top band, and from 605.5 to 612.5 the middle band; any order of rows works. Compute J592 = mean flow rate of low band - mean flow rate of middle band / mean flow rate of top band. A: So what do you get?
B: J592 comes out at 6.6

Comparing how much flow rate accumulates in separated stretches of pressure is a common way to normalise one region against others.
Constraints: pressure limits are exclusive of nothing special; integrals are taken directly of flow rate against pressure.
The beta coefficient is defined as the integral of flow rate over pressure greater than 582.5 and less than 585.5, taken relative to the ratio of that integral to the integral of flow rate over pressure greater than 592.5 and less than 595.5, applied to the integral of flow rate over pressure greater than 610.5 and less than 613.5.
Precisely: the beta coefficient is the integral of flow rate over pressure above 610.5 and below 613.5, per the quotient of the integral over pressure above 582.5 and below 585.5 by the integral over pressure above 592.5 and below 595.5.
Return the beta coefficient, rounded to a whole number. 21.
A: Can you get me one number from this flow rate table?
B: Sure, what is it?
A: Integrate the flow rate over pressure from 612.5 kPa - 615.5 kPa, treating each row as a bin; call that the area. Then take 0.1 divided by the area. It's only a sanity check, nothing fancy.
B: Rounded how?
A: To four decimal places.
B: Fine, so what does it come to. 0.0022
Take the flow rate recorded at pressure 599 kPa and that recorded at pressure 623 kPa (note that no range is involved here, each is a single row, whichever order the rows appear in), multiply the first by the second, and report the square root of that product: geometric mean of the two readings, 13.3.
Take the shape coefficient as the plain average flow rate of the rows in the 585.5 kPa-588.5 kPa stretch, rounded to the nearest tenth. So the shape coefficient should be 11.9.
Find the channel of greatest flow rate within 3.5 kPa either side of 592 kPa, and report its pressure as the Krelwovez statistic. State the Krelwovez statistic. 589 kPa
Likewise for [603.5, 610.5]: 606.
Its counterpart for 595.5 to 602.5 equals 601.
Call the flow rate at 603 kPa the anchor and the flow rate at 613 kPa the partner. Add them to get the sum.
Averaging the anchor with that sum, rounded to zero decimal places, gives 21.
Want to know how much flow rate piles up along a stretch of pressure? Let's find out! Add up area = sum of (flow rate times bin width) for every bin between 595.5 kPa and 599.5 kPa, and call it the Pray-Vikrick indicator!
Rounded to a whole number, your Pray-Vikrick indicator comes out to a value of 39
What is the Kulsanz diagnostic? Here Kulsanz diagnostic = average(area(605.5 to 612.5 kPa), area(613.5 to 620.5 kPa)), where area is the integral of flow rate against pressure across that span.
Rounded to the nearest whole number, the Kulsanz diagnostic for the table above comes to 103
